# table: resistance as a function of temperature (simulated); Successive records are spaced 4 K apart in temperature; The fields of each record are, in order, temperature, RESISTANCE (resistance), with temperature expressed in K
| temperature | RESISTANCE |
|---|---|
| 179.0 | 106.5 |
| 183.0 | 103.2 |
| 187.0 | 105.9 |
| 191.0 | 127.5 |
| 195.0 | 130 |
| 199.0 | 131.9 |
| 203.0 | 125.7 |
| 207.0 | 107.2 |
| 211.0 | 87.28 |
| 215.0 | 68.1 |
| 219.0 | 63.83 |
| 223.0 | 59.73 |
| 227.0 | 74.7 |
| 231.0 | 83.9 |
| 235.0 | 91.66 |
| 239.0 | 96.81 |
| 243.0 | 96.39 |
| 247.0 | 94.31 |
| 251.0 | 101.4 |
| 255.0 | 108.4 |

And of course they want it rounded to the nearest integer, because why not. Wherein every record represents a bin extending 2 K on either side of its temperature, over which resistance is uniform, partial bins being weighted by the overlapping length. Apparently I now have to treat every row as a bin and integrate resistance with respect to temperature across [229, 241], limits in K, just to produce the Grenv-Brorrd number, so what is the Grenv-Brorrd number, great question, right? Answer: 1089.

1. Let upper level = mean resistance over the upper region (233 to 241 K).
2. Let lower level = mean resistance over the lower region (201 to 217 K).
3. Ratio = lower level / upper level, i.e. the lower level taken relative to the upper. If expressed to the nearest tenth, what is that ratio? 1.0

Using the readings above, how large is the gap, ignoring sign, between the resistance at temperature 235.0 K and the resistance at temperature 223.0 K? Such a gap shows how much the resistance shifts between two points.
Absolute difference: 32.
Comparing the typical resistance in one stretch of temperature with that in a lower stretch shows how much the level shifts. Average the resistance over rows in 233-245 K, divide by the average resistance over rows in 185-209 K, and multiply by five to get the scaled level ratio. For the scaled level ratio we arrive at 3.9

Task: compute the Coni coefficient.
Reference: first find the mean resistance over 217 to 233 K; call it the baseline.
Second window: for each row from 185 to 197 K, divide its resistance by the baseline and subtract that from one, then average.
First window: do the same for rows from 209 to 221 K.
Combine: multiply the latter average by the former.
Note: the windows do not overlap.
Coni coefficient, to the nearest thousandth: 0.026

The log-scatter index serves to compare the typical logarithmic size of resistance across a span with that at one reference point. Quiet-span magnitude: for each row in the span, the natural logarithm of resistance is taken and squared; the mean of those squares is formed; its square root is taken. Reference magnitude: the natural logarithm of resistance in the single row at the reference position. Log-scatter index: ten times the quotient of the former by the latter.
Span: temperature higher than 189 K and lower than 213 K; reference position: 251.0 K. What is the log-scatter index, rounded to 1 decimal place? 10.3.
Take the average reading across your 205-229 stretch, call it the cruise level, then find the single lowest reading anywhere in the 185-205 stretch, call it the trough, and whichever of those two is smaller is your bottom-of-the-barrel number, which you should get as 77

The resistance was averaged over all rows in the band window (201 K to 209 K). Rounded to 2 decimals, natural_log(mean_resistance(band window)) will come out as 4.76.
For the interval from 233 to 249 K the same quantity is 4.55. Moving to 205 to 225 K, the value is 4.35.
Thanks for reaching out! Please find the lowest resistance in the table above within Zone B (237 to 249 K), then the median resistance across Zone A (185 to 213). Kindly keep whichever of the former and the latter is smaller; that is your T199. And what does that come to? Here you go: 94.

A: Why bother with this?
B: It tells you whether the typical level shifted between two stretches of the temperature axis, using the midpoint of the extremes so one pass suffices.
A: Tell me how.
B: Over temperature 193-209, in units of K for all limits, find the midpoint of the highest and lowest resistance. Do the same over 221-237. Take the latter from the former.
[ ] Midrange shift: 44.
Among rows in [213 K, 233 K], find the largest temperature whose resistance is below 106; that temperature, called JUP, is 231.0 K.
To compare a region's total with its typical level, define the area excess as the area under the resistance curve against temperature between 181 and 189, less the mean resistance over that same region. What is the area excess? 732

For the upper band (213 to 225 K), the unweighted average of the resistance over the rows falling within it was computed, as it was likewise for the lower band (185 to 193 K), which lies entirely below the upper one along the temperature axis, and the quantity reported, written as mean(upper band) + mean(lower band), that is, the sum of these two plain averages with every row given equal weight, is 181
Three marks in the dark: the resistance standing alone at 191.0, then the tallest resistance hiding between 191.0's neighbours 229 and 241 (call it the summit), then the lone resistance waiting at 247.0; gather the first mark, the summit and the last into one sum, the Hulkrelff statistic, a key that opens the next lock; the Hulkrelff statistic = 319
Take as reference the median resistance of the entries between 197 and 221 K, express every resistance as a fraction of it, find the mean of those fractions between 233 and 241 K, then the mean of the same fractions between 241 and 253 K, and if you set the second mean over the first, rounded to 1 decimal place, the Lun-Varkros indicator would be 1.0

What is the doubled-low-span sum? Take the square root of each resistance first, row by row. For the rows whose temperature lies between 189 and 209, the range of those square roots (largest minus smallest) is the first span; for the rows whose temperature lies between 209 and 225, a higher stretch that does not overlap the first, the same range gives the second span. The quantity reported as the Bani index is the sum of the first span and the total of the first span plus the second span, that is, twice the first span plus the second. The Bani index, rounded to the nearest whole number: 4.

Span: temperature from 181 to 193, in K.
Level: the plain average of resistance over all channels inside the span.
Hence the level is 112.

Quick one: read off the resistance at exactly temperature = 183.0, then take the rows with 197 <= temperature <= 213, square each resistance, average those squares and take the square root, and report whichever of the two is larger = 114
